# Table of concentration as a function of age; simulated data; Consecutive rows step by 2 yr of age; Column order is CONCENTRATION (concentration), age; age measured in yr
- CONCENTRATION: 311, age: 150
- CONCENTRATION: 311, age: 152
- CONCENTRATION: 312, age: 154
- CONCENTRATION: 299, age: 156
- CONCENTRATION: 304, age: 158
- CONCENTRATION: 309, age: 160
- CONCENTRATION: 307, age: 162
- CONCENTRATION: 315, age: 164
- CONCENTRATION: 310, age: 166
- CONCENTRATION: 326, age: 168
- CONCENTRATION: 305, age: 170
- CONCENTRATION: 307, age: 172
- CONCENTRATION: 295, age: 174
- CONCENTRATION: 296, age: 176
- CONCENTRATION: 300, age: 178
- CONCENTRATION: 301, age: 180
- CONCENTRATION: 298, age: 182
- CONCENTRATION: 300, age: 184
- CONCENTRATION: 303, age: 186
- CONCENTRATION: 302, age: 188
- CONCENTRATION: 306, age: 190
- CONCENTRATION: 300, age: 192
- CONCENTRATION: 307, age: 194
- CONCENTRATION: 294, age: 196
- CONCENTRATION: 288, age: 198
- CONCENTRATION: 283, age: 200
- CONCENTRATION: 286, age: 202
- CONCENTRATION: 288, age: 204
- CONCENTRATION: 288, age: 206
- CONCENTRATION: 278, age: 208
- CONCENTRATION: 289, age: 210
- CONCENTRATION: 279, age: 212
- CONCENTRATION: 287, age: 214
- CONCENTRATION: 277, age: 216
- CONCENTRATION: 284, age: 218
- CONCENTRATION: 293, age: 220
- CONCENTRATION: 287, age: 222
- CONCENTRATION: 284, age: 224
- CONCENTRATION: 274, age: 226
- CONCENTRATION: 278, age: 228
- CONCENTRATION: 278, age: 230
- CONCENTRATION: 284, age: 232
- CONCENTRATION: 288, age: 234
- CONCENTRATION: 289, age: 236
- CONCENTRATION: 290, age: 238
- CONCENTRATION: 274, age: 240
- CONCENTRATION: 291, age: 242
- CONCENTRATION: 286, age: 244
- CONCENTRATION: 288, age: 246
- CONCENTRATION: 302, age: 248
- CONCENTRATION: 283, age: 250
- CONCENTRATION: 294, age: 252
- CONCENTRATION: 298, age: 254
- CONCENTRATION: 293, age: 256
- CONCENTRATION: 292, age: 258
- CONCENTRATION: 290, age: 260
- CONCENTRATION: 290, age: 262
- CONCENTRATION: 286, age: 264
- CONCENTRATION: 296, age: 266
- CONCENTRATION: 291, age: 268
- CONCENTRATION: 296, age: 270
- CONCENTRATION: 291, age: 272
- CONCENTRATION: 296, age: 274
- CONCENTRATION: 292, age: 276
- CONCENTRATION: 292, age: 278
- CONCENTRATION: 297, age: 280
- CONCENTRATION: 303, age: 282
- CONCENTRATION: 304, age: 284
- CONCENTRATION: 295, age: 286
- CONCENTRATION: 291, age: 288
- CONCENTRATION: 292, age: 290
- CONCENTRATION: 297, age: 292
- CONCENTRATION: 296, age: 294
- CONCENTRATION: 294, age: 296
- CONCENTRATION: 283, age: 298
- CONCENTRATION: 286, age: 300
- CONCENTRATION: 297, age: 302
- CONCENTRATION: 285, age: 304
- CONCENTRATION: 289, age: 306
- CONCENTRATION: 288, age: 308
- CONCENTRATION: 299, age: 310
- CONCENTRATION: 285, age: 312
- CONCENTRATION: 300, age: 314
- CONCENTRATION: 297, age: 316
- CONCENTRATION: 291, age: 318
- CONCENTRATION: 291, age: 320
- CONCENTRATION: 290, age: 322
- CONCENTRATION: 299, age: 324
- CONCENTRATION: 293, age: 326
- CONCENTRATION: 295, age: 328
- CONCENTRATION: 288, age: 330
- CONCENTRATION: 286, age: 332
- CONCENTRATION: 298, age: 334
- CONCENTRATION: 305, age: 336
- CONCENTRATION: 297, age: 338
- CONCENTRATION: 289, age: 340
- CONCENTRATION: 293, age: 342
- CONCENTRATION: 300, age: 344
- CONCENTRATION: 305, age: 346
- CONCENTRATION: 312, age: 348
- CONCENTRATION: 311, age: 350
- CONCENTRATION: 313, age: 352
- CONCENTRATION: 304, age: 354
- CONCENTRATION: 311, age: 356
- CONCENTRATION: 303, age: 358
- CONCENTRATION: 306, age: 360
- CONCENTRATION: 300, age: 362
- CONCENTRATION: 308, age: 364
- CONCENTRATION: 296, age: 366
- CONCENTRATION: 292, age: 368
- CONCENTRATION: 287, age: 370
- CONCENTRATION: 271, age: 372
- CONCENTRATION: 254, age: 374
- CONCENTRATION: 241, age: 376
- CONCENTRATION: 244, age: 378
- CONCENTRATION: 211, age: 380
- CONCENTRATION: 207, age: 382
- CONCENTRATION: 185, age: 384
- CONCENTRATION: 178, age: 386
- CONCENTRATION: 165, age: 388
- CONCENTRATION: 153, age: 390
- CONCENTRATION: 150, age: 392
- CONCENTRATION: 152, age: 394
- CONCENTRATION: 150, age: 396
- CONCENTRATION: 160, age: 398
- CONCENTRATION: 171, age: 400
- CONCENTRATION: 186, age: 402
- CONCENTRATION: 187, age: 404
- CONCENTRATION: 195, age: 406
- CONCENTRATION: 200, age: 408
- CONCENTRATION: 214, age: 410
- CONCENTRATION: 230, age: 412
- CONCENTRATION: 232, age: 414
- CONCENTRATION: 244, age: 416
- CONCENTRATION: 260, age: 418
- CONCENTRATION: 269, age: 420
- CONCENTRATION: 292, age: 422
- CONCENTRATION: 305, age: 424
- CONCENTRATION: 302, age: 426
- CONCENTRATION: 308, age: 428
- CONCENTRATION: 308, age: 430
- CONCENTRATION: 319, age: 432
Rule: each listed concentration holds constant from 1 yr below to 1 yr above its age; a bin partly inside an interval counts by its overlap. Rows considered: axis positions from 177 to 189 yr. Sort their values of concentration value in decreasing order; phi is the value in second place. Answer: 302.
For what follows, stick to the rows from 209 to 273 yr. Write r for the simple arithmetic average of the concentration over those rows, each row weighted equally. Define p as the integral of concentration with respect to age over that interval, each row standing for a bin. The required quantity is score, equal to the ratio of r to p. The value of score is 0.02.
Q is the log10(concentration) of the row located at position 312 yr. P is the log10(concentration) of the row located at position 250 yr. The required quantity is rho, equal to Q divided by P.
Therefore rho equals 1.00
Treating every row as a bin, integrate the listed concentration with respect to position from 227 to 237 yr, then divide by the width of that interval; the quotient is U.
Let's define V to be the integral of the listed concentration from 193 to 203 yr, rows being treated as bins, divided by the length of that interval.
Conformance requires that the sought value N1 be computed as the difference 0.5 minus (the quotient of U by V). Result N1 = -0.47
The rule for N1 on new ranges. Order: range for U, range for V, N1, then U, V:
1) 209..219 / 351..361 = -0.42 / 283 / 307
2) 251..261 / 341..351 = -0.46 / 293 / 304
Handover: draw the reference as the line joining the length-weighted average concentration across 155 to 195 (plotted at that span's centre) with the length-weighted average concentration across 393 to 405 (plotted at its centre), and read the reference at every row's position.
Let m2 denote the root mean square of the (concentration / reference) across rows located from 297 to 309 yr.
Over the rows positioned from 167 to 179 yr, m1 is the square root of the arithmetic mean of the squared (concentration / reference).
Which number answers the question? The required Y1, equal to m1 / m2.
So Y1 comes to 0.78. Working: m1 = 1.00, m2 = 1.27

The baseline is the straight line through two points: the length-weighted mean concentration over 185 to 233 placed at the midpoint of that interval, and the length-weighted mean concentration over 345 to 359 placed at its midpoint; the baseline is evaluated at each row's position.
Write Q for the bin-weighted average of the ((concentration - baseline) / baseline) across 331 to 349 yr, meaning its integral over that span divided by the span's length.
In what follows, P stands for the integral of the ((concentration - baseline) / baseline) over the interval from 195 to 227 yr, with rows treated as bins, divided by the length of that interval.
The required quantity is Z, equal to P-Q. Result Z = 0.02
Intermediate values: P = -0.012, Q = -0.03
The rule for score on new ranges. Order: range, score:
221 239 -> 0.06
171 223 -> 0.02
